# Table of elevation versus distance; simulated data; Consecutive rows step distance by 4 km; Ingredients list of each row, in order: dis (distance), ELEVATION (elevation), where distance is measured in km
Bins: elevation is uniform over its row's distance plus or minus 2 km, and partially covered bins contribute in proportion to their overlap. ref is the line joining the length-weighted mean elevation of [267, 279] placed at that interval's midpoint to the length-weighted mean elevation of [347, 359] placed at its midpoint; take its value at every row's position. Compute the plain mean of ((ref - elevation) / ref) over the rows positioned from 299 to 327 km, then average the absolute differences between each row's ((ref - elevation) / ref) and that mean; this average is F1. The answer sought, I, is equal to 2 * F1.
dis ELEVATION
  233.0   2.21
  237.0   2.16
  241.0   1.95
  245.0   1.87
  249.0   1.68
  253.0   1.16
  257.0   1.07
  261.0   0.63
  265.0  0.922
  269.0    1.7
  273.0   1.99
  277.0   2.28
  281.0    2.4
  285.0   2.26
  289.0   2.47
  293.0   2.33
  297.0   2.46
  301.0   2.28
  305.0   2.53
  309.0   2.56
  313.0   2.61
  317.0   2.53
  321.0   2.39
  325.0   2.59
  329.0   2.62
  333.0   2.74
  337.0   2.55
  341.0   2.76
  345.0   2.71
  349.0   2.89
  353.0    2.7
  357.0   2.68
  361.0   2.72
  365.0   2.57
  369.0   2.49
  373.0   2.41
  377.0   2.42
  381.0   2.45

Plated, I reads 0.079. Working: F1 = 0.039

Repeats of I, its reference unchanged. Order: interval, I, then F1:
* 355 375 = 0.099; 0.050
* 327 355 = 0.062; 0.031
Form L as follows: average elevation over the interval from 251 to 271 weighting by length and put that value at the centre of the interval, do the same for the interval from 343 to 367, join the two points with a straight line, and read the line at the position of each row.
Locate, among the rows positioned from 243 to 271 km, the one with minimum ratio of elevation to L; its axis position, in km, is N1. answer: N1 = 261.0 km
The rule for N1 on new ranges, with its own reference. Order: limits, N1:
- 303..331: 321.0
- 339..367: 365.0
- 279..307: 301.0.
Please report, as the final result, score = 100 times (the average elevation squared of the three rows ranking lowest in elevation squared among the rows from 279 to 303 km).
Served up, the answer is 524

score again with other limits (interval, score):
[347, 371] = 666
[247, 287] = 80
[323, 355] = 669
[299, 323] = 577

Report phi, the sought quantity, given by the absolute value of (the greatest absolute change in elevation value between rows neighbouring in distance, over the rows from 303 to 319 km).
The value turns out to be 0.08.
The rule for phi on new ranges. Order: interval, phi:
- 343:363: 0.19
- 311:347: 0.21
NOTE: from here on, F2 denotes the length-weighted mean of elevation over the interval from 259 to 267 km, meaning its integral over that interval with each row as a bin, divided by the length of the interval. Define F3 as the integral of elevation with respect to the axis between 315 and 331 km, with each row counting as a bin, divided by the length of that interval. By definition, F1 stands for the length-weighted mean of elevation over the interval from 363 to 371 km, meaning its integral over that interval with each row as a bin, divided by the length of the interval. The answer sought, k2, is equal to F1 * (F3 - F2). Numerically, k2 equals 4.4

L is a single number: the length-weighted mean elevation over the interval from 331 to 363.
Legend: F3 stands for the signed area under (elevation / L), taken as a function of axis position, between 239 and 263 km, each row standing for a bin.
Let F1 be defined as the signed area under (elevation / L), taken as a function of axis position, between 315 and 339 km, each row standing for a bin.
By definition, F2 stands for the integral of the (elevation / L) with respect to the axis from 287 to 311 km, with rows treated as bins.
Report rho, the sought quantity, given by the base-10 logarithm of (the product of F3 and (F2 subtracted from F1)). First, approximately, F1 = 22.7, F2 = 22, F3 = 12.3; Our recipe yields 1.2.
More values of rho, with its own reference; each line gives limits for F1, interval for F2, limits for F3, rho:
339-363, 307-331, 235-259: 1.4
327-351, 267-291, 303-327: 2.0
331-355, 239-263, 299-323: 2.4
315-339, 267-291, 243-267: 1.6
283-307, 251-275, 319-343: 2.4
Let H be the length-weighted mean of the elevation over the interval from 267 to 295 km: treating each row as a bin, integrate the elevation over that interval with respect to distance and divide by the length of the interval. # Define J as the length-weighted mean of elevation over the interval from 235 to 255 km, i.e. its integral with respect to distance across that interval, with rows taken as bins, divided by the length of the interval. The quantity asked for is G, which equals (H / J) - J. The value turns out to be -0.5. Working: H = 2.20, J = 1.8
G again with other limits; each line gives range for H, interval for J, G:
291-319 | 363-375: -1.5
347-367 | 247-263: 1.3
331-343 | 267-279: -0.6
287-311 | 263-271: 0.5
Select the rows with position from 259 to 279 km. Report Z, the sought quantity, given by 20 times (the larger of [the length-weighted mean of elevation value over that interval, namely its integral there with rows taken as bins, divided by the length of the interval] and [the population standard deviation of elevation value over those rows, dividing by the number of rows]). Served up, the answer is 30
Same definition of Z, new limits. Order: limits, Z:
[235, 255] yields 35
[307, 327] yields 51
